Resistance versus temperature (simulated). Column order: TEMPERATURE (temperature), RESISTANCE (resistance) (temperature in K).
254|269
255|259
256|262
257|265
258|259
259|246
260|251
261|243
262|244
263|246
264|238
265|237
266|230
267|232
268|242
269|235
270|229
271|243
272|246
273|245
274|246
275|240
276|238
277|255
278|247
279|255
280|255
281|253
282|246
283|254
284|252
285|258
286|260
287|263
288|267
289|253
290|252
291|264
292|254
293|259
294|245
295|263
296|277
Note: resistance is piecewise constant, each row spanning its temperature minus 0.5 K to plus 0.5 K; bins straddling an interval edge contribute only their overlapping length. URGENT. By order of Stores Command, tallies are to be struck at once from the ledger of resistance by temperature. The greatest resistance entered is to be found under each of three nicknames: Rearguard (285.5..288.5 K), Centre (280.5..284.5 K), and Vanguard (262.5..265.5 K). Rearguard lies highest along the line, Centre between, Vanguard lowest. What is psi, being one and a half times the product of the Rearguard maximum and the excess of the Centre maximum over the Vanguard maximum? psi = 3204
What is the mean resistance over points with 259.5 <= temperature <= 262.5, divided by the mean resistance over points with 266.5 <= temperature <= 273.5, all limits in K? 1.03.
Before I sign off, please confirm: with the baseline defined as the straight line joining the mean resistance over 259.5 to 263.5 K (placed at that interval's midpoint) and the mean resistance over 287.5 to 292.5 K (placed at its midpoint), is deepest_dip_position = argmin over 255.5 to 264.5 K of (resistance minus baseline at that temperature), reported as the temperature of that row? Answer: 264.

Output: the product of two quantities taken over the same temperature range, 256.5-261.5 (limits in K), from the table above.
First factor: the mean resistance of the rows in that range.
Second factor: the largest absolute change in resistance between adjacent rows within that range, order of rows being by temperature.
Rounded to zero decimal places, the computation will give 3286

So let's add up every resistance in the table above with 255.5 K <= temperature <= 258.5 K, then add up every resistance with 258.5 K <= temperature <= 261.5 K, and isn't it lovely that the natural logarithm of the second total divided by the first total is -0.06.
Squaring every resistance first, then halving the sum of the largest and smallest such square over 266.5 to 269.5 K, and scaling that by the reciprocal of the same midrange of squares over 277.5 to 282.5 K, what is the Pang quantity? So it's 0.90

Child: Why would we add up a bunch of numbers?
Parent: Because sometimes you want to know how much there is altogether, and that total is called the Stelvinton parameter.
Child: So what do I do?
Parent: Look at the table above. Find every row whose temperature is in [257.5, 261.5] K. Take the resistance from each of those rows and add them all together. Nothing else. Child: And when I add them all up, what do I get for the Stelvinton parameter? 999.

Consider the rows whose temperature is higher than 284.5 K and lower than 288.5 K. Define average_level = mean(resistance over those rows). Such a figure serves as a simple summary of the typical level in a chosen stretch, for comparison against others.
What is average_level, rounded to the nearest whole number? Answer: 262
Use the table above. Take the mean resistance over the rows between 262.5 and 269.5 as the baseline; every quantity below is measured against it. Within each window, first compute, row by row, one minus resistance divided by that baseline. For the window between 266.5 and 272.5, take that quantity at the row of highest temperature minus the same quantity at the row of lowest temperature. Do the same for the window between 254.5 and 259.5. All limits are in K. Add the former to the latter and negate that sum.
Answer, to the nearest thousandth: 0.004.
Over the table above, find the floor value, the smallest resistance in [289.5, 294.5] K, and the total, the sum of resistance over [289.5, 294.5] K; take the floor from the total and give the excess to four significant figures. 1029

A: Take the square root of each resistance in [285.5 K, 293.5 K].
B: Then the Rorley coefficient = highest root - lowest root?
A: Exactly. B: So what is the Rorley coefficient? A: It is 0.47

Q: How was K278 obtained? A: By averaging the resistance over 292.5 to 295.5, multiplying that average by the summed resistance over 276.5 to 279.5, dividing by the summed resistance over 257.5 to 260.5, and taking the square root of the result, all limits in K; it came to 16.0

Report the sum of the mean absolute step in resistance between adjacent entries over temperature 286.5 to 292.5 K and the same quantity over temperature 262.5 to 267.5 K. 13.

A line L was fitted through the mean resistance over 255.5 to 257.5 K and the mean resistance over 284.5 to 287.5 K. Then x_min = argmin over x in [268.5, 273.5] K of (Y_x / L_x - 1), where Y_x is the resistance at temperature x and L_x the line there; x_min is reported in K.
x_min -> 270 K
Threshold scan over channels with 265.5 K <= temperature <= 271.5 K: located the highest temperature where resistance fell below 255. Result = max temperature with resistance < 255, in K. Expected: 271 K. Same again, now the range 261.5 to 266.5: 266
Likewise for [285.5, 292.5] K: 292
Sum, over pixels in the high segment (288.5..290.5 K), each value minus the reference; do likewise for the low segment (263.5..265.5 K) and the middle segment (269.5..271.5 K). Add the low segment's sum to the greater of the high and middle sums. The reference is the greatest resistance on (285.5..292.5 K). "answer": -88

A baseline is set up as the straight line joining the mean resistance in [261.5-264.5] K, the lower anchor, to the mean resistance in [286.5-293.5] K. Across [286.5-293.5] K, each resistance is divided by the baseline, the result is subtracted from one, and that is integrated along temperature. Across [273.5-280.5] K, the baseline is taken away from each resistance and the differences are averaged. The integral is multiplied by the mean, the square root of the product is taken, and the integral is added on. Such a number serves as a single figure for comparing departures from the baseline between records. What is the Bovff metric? 0.0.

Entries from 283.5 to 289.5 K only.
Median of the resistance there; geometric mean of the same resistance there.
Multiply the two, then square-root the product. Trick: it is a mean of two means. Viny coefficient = 259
